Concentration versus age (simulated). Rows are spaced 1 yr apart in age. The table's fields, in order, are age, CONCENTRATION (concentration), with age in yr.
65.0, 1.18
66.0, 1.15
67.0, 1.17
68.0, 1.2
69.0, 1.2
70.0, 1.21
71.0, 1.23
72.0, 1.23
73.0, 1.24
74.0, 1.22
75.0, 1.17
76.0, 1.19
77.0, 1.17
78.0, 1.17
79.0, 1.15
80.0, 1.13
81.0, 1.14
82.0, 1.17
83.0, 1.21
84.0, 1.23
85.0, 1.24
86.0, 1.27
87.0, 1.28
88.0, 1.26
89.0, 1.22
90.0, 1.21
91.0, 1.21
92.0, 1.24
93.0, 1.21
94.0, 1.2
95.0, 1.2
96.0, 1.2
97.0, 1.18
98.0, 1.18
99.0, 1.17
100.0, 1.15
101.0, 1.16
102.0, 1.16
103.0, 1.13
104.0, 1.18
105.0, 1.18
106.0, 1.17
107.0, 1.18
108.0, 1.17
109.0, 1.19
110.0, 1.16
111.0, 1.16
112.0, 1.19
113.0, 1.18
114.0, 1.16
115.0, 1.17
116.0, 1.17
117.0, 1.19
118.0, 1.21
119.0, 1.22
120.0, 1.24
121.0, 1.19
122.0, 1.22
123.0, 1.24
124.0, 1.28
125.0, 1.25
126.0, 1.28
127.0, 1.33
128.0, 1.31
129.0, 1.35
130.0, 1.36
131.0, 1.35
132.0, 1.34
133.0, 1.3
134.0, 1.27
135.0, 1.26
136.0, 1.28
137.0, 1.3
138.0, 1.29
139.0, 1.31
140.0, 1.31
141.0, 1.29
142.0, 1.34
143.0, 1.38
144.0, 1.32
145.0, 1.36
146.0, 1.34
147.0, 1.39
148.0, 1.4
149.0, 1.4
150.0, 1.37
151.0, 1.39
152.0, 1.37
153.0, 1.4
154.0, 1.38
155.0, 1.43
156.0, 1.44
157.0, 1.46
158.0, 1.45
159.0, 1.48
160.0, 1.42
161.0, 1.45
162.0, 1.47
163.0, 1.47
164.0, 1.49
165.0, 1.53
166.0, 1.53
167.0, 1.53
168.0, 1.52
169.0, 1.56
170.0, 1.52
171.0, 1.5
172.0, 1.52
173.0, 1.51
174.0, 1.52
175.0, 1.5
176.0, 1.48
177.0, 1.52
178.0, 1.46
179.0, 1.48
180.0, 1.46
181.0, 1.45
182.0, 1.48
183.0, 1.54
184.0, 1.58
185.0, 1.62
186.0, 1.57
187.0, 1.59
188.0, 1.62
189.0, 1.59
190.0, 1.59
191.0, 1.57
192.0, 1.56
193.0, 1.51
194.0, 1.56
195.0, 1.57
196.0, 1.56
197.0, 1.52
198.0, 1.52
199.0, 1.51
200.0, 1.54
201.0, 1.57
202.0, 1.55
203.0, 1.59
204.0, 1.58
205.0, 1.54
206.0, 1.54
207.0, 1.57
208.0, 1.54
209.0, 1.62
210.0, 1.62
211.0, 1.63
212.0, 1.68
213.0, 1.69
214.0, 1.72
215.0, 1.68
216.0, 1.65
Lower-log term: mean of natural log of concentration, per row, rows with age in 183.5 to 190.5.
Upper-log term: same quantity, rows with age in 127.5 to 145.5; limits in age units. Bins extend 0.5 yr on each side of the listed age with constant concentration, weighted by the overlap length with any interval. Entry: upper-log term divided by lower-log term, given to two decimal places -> 0.59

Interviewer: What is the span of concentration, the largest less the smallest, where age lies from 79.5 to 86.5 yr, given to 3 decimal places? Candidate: 0.140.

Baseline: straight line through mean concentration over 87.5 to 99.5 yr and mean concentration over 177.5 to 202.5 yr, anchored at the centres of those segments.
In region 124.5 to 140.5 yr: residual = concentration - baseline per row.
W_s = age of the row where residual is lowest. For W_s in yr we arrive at 135.0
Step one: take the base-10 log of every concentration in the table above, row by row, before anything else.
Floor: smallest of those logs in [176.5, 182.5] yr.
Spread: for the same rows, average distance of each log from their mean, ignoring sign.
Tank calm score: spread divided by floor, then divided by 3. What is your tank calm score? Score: 0.011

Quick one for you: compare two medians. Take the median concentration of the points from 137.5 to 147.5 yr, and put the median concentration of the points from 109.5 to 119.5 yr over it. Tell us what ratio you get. 0.883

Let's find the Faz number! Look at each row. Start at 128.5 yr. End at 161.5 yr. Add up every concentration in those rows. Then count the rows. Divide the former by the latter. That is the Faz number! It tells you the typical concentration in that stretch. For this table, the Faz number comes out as 1.36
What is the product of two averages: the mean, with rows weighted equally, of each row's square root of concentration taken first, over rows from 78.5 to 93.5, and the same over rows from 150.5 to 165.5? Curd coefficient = 1.32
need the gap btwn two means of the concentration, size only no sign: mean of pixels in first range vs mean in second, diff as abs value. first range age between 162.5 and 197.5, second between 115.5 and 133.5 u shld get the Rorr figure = 0.26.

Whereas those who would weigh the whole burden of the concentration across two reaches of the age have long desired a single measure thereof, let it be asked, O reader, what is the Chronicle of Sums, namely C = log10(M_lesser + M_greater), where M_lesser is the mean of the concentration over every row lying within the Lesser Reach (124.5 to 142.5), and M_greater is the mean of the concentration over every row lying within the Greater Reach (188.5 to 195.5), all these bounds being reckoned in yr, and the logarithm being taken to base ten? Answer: 0.46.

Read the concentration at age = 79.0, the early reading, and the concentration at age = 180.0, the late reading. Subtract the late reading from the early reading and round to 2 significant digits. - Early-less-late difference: -0.31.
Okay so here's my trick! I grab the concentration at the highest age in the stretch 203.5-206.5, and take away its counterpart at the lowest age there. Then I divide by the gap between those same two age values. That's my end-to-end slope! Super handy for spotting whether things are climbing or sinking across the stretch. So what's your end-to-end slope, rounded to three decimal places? -0.020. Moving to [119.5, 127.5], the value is 0.013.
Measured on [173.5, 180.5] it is -0.010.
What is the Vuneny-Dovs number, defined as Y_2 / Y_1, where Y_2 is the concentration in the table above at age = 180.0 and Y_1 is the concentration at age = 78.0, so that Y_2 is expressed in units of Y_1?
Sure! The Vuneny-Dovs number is 1.25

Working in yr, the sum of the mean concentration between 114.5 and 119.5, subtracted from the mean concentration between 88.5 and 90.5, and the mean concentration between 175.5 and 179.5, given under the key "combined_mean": 1.51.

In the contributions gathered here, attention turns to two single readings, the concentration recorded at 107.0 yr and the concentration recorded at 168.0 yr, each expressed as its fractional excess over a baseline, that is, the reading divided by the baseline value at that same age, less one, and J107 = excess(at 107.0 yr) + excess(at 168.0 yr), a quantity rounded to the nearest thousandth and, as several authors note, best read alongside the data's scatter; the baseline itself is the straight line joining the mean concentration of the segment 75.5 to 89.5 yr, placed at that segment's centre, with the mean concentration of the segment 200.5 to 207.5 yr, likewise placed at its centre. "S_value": -0.030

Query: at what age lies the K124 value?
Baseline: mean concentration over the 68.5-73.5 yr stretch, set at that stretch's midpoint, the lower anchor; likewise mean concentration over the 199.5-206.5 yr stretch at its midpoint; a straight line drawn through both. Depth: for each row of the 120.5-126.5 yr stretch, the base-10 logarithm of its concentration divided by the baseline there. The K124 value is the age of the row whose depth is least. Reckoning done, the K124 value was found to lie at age 121.0 yr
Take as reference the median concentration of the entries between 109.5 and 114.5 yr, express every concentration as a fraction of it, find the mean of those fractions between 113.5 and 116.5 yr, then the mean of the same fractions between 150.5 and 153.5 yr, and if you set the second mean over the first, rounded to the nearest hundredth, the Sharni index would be 1.19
